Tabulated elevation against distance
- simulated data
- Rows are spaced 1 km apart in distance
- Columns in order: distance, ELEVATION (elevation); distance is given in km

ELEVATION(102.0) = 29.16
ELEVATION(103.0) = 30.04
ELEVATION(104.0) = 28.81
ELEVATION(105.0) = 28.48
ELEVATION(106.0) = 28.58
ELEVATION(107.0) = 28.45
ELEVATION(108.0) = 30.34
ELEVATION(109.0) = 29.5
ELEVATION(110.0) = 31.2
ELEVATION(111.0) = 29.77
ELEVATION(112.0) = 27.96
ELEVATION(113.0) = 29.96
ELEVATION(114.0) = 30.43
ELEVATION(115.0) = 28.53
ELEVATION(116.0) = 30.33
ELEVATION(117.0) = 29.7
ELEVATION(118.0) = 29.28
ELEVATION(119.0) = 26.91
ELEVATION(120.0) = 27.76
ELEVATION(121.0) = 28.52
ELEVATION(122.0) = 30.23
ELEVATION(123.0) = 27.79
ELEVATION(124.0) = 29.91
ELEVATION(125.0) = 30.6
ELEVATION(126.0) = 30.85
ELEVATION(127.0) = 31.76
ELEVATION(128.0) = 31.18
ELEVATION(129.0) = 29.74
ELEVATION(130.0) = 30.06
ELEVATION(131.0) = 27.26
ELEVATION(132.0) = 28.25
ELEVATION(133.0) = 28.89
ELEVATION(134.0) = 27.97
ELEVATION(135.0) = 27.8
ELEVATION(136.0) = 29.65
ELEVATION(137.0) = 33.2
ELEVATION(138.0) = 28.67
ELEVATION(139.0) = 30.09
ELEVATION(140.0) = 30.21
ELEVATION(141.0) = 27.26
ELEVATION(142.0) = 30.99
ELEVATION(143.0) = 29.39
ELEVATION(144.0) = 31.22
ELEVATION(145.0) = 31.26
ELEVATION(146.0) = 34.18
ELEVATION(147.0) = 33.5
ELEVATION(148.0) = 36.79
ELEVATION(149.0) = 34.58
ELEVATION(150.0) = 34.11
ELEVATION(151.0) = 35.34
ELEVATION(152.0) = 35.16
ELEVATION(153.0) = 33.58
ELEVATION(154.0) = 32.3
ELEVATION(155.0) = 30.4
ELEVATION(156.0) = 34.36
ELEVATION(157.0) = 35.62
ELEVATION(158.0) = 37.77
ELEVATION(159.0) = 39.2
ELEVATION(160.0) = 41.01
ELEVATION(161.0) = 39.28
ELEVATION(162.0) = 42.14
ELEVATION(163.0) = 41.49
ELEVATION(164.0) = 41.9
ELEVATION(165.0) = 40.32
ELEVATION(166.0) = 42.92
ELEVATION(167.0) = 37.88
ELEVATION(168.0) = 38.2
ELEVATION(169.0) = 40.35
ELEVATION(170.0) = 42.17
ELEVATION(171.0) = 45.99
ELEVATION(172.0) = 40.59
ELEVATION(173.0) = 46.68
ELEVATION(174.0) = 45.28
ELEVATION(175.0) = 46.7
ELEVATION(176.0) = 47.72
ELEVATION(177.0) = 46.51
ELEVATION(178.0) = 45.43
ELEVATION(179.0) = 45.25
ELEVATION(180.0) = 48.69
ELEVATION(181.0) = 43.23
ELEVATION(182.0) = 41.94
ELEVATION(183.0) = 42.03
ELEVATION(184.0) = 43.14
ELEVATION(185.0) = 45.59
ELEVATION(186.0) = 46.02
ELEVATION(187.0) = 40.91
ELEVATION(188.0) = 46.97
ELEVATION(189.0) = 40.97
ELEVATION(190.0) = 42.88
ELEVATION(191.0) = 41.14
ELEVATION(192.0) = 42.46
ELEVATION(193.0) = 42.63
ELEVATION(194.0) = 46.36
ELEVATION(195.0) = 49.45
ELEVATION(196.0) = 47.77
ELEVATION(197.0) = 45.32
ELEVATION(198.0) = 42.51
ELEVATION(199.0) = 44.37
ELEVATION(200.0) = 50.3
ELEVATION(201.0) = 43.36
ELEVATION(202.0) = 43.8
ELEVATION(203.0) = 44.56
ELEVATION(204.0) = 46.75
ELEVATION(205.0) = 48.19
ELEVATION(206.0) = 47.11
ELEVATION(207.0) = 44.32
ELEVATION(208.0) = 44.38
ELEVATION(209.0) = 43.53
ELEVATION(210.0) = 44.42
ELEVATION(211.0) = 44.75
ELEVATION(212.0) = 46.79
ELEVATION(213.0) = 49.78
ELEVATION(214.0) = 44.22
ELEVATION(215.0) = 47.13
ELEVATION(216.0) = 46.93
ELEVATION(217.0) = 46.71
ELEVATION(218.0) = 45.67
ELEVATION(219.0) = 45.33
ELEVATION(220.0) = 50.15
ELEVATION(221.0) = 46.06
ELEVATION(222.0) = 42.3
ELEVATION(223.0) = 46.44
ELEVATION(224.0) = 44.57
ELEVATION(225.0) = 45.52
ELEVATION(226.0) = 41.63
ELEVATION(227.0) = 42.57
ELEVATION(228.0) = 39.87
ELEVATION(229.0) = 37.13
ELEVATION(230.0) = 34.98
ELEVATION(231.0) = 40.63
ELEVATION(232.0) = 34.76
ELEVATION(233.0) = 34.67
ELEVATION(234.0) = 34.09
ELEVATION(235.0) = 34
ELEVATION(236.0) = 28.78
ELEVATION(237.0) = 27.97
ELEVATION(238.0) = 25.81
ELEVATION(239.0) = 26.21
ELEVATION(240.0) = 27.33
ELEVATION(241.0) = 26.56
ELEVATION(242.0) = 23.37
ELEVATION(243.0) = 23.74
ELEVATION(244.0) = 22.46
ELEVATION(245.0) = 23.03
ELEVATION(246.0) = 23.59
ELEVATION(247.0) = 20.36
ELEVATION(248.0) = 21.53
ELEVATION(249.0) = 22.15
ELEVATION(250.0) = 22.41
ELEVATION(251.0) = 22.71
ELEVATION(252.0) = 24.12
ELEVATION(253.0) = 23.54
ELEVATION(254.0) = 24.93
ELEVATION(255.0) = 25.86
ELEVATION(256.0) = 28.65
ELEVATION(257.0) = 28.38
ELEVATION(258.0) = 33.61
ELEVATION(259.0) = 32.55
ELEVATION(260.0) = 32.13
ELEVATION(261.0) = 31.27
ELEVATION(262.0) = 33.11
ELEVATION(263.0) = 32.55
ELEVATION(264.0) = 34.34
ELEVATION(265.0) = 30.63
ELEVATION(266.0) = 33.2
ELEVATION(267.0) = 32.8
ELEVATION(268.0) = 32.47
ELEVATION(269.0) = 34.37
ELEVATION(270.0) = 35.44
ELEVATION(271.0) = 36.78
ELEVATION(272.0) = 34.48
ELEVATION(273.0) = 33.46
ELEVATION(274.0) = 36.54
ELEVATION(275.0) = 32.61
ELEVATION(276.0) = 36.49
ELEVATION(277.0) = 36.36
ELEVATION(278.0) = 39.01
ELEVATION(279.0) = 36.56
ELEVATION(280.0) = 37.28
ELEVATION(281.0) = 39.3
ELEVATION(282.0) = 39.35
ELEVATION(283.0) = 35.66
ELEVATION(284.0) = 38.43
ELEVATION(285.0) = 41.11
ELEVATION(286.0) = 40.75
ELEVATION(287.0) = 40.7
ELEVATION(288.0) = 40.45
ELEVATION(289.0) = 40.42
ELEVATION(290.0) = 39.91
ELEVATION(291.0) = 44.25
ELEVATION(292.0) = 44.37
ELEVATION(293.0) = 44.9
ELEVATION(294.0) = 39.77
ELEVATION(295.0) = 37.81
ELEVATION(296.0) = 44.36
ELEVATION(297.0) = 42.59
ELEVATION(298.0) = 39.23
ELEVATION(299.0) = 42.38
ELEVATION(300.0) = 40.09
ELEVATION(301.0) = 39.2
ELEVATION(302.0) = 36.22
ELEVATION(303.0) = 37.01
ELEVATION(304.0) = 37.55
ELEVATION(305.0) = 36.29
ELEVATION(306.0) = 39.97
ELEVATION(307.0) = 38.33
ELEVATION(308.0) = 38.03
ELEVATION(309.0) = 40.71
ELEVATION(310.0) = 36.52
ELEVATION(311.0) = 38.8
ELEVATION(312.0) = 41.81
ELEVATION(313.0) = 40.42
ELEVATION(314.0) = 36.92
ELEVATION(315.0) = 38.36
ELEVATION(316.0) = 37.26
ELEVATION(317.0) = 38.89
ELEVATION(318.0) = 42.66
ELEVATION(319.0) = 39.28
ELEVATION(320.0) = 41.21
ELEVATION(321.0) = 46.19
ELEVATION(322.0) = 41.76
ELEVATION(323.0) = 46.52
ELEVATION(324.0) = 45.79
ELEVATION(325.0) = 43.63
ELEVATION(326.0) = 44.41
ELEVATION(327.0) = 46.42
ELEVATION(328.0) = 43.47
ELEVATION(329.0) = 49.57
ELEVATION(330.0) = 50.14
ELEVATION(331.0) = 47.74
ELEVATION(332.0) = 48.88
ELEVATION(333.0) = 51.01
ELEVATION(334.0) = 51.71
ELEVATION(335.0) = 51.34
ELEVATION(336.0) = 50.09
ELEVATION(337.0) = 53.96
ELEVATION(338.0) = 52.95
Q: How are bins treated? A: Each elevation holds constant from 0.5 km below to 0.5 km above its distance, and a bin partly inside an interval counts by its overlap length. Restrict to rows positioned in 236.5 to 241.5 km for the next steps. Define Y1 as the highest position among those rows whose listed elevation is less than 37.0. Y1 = 241.0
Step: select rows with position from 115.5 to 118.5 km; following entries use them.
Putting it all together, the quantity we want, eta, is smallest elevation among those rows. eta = 29.28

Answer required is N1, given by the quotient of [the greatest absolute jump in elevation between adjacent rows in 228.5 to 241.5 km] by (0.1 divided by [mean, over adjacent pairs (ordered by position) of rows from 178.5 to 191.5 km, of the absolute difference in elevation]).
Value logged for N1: 172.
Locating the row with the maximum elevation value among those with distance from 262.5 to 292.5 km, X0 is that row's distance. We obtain 292.0 km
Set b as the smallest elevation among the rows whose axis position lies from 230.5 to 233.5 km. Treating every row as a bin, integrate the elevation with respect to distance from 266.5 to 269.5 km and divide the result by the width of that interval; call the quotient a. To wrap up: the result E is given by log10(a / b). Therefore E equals -0.02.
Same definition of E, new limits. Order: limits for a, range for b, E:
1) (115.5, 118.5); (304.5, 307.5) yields -0.09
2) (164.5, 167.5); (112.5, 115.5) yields 0.15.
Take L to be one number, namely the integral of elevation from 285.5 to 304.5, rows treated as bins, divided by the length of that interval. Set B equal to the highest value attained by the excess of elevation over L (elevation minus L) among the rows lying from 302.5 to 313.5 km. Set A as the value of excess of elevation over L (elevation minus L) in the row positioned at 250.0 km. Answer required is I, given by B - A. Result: 19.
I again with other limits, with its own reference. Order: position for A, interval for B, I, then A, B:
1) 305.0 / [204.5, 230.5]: 14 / -4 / 9.5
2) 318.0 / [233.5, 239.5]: -9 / 2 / -6.5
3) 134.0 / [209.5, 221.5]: 22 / -13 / 9.5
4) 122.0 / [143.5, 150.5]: 7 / -10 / -3.8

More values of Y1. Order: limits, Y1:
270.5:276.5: 276.0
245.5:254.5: 254.0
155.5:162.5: 157.0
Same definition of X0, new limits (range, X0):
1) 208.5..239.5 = 220.0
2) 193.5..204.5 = 200.0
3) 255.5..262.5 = 258.0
